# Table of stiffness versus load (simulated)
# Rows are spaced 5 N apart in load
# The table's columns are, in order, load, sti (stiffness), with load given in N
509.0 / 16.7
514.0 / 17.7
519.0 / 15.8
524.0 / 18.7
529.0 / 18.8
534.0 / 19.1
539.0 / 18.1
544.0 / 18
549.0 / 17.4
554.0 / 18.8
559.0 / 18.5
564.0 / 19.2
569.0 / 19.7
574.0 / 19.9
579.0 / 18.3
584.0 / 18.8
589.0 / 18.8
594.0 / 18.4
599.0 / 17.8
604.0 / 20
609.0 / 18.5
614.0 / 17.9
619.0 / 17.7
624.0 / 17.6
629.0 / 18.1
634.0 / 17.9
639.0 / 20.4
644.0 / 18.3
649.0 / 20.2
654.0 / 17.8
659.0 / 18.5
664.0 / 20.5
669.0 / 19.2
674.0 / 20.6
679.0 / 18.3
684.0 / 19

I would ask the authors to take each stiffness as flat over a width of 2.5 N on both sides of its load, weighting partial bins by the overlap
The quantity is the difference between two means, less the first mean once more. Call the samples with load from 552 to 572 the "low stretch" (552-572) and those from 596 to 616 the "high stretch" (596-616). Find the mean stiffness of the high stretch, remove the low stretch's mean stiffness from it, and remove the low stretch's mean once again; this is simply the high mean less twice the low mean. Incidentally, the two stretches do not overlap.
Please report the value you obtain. -19.6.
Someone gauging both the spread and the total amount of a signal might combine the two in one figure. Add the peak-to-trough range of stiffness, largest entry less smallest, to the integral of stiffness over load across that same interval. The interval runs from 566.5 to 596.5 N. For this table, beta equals 571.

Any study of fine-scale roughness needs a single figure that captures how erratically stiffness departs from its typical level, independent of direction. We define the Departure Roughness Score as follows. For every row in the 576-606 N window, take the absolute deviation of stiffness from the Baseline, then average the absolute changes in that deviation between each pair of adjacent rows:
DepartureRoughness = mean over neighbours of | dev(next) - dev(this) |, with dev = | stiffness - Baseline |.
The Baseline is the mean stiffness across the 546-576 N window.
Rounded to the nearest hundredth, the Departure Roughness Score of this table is 0.31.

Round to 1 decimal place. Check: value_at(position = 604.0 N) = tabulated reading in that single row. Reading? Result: 20.0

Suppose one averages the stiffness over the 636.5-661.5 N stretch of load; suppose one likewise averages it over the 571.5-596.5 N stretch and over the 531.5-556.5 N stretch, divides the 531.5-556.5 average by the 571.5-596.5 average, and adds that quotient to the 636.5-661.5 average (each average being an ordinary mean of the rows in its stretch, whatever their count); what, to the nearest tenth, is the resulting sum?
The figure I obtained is 20.0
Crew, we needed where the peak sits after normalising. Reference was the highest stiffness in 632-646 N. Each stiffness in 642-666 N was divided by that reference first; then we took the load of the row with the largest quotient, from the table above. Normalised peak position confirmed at 664.0 N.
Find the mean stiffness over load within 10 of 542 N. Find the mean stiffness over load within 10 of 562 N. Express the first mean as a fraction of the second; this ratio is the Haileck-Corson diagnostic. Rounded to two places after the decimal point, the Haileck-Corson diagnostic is 0.95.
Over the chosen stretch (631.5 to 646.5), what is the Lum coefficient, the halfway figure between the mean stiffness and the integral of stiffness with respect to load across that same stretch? 151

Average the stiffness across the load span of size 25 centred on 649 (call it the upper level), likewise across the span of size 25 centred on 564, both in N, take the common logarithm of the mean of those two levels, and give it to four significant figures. 1.282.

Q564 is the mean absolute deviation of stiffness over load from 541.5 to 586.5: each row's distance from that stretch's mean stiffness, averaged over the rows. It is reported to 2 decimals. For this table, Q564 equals 0.61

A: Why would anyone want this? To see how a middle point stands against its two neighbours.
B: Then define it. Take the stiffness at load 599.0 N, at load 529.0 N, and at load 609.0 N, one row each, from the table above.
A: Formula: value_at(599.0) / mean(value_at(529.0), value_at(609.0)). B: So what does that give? 0.95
